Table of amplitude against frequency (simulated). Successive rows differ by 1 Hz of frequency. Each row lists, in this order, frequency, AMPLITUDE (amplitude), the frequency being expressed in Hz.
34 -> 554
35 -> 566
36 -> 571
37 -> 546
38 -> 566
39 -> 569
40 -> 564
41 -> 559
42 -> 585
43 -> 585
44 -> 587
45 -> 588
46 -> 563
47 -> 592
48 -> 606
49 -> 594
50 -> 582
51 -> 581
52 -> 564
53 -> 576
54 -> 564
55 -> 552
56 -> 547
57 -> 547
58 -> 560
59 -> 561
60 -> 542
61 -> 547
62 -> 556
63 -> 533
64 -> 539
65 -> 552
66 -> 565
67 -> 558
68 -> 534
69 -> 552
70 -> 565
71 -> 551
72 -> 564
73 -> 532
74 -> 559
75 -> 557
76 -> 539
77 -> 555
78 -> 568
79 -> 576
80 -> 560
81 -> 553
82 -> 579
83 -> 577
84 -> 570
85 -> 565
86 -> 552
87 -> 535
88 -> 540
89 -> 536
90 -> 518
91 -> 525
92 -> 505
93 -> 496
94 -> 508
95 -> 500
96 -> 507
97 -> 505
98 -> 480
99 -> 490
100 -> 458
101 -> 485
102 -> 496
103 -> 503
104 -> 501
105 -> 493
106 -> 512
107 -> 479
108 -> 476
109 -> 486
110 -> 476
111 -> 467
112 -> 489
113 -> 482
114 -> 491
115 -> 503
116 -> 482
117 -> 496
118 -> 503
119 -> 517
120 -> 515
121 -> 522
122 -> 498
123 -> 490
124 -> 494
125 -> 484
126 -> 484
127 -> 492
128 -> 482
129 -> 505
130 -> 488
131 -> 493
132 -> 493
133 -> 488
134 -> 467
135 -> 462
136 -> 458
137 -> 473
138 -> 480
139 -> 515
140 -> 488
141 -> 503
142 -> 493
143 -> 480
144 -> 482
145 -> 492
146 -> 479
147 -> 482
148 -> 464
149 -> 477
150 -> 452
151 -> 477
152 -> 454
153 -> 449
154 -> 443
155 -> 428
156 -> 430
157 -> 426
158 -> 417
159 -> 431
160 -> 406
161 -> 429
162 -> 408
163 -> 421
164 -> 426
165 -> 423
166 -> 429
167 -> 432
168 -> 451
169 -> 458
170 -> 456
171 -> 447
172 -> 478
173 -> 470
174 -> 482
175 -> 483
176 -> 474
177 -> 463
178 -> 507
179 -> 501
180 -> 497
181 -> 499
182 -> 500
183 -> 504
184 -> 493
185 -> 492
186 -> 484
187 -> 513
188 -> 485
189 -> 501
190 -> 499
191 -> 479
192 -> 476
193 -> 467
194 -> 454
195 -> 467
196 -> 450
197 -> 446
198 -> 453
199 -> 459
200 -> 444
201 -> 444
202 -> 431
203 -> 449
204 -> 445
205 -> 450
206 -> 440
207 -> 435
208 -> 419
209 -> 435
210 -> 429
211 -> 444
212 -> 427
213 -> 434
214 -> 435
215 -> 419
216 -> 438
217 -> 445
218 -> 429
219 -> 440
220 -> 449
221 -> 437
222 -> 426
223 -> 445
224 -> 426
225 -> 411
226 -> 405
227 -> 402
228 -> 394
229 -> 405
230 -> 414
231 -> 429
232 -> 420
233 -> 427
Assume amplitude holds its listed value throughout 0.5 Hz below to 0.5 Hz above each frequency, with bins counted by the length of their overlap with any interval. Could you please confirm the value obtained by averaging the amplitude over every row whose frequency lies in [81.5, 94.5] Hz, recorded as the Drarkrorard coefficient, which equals 539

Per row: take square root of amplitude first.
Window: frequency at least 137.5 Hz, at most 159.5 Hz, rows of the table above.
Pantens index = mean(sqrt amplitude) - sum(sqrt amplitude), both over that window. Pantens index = -453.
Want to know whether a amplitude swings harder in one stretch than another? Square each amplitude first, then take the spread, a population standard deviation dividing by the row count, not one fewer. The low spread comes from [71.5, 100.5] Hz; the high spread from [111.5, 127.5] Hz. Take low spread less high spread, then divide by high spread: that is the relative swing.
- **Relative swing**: 1.8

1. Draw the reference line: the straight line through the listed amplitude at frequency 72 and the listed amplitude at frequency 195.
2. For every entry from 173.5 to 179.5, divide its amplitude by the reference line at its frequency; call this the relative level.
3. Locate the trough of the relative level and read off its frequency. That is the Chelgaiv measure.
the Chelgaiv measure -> 177 Hz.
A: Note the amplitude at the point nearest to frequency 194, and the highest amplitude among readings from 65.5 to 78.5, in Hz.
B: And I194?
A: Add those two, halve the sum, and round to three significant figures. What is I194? 511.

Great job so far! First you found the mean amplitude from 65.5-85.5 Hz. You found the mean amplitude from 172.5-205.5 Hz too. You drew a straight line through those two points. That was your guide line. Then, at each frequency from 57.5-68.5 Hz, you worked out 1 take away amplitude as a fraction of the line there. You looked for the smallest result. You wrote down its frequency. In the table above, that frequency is 66 Hz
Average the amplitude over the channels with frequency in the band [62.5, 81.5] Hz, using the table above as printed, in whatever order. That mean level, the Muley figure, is 553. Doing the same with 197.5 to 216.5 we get 438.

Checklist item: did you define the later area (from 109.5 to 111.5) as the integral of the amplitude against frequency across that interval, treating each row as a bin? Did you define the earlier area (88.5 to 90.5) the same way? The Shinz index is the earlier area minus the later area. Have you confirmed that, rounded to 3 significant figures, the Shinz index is 111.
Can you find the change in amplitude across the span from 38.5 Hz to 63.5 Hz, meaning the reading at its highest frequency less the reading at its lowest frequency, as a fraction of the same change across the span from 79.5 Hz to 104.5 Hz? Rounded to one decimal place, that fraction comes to 0.6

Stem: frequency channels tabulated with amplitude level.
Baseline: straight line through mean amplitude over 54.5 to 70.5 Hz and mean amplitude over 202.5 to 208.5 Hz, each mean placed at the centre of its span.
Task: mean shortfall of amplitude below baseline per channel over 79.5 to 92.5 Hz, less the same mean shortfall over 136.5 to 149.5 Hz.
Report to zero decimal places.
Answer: -18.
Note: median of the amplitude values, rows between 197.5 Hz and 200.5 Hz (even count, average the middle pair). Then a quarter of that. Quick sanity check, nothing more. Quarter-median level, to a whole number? 113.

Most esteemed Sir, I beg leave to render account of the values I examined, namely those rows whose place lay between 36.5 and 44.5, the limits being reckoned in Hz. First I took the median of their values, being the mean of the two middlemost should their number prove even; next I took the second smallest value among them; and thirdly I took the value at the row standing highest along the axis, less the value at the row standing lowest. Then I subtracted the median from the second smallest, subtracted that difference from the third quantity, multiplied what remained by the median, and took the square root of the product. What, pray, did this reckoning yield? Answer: 168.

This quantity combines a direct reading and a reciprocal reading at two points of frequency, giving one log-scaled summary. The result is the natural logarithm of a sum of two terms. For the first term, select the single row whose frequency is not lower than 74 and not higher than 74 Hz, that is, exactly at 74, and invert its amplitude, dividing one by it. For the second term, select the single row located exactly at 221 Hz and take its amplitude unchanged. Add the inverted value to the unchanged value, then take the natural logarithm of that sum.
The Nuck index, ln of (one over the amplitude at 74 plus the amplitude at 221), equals 6.08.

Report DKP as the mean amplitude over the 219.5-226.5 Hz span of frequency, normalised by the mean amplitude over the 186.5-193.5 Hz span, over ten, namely 0.088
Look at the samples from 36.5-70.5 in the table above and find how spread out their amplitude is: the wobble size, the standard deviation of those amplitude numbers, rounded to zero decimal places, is 18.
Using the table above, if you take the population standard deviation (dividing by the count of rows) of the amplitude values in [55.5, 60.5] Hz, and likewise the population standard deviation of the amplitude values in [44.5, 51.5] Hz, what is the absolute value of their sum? 20.0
